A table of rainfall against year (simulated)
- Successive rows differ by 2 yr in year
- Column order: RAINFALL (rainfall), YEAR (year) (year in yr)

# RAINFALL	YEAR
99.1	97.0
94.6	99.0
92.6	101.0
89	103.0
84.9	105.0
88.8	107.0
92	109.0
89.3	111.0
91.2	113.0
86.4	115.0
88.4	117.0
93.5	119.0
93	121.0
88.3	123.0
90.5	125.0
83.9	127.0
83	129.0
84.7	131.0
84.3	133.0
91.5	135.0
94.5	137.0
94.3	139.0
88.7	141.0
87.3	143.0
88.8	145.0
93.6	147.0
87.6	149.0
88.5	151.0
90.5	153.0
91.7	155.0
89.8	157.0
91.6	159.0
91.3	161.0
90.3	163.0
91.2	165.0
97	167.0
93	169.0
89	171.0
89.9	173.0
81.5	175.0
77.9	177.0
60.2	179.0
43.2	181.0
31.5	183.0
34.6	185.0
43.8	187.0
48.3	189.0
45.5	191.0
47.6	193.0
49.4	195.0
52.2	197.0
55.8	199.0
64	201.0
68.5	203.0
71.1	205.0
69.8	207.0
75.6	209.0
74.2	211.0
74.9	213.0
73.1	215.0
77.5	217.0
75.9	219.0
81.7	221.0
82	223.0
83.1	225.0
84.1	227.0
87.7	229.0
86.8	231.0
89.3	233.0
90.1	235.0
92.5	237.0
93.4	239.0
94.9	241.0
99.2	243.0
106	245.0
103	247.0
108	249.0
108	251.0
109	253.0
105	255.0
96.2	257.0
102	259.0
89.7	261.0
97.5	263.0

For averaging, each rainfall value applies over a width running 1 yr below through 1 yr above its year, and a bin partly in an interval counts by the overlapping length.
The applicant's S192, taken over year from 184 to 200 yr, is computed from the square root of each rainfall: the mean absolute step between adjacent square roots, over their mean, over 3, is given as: 0.014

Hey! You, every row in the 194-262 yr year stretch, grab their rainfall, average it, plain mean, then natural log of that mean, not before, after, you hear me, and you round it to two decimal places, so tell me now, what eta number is 4.44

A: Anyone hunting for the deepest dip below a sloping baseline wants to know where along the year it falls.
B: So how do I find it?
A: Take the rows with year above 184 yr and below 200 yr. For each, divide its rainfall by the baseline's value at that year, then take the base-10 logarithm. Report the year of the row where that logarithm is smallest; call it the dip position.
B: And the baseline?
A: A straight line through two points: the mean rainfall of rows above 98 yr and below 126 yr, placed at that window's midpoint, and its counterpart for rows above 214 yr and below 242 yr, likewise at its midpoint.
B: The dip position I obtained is 185.0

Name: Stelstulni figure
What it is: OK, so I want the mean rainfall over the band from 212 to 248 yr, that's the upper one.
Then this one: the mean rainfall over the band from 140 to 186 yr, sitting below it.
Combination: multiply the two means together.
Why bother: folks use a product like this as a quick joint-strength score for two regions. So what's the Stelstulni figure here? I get 7110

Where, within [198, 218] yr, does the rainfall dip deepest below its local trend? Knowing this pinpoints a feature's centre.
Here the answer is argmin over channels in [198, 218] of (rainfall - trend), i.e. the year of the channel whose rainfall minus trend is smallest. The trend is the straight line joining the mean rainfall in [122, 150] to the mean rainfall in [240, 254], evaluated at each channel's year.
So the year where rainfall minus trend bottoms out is 199.0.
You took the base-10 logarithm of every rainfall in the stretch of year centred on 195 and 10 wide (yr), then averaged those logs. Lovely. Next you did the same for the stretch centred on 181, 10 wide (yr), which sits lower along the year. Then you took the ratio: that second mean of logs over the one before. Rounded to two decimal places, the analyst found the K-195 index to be 0.98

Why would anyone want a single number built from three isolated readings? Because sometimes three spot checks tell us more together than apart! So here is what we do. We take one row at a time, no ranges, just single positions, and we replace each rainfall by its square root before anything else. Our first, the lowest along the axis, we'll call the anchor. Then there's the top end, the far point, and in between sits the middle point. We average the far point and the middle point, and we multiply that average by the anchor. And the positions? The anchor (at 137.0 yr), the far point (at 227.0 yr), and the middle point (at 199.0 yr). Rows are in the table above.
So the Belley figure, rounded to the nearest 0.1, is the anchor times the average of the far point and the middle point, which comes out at 80.9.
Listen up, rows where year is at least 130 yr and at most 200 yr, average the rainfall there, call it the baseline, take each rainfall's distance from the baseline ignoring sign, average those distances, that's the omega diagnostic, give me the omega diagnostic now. 19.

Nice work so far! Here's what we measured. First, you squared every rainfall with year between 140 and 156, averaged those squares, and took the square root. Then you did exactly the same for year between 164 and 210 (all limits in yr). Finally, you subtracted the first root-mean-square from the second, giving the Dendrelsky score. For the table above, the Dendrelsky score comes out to -22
